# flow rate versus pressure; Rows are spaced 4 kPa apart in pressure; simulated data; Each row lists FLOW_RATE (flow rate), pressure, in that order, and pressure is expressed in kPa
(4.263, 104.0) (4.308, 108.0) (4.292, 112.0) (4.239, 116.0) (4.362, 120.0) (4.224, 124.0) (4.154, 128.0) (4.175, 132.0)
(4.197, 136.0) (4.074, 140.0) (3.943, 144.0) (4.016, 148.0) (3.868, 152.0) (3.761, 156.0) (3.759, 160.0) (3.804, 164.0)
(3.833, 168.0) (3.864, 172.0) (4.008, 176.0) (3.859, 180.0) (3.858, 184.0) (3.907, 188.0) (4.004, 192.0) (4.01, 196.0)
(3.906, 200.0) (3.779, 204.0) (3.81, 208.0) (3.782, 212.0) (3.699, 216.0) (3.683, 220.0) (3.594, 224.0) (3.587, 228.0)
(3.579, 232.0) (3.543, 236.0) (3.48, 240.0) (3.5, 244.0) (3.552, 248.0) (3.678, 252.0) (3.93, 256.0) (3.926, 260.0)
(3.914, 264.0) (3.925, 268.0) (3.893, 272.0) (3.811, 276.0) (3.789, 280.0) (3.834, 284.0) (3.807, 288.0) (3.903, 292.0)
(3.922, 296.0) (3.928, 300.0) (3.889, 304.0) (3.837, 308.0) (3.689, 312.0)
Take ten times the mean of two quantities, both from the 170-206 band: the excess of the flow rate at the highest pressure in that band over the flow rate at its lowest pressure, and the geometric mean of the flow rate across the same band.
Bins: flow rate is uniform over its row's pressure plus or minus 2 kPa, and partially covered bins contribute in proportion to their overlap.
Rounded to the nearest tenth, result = 19.1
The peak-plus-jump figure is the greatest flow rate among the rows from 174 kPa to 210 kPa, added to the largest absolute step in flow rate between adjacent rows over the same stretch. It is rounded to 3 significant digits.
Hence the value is 4.16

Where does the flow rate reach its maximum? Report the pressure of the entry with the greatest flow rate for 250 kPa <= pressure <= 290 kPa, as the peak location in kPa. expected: 256.0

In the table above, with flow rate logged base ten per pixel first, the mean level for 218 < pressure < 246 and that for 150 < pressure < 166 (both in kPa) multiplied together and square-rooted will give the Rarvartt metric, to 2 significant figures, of 0.57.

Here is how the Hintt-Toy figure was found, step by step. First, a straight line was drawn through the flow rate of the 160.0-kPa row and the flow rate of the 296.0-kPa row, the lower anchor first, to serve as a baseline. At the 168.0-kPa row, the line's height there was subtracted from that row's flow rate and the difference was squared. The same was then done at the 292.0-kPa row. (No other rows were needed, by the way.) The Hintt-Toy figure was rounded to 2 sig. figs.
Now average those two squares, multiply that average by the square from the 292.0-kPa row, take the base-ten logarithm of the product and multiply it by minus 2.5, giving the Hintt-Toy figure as 16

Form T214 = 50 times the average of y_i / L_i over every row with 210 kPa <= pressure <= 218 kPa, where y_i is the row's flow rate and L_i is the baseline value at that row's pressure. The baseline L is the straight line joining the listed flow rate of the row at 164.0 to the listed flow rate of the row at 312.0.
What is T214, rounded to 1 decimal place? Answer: 49.7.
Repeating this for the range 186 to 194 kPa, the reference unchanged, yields 52.3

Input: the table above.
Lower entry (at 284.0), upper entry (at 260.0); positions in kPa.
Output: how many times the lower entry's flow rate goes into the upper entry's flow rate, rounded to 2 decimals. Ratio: 1.02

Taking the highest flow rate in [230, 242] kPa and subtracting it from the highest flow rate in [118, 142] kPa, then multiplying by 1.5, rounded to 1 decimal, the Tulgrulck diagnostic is 1.2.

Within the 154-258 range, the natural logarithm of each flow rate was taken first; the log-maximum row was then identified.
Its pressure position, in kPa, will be 196.0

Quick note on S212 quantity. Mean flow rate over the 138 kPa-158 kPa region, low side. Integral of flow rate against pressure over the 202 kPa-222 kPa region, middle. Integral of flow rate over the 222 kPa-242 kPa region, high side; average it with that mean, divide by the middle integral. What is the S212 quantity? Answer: 0.50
